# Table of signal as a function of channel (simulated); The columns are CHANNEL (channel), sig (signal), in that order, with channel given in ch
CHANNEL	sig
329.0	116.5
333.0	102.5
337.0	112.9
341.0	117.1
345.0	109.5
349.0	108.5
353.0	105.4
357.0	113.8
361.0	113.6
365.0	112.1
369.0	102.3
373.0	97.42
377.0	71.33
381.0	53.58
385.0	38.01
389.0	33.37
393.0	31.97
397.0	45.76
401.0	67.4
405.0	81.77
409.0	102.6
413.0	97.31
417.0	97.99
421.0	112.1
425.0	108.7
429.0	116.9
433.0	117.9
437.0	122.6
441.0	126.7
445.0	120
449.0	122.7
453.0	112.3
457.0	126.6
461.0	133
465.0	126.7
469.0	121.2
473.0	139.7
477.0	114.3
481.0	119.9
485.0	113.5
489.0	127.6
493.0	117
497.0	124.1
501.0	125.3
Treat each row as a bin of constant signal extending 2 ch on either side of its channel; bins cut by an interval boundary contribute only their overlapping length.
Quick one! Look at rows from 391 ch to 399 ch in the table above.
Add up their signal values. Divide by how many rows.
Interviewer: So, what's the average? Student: 39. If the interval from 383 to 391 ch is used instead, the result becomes 36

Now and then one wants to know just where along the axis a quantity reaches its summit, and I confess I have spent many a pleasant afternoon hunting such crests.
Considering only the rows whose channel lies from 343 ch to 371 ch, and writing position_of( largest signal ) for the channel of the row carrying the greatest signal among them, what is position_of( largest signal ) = 357.0 ch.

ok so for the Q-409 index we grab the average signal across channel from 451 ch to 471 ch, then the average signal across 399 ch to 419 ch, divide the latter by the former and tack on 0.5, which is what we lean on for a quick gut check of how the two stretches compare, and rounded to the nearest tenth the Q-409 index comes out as 1.2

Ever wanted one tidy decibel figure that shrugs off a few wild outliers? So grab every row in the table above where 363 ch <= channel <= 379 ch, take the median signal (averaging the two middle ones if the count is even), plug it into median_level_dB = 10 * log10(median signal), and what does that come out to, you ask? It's 20.0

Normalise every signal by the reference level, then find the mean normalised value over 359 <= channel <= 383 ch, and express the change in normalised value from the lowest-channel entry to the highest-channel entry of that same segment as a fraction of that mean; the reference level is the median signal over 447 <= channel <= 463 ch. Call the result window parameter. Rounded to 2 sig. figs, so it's -0.65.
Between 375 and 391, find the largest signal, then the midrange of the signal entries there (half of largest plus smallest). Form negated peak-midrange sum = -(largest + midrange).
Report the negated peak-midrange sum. -124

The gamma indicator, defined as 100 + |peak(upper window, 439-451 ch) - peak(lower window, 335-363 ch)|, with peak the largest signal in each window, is 110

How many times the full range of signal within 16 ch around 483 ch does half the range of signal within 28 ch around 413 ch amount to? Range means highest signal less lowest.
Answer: 1.59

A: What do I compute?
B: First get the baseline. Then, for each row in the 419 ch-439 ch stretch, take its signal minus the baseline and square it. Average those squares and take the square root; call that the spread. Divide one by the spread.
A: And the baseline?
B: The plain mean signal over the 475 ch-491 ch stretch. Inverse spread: 0.17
